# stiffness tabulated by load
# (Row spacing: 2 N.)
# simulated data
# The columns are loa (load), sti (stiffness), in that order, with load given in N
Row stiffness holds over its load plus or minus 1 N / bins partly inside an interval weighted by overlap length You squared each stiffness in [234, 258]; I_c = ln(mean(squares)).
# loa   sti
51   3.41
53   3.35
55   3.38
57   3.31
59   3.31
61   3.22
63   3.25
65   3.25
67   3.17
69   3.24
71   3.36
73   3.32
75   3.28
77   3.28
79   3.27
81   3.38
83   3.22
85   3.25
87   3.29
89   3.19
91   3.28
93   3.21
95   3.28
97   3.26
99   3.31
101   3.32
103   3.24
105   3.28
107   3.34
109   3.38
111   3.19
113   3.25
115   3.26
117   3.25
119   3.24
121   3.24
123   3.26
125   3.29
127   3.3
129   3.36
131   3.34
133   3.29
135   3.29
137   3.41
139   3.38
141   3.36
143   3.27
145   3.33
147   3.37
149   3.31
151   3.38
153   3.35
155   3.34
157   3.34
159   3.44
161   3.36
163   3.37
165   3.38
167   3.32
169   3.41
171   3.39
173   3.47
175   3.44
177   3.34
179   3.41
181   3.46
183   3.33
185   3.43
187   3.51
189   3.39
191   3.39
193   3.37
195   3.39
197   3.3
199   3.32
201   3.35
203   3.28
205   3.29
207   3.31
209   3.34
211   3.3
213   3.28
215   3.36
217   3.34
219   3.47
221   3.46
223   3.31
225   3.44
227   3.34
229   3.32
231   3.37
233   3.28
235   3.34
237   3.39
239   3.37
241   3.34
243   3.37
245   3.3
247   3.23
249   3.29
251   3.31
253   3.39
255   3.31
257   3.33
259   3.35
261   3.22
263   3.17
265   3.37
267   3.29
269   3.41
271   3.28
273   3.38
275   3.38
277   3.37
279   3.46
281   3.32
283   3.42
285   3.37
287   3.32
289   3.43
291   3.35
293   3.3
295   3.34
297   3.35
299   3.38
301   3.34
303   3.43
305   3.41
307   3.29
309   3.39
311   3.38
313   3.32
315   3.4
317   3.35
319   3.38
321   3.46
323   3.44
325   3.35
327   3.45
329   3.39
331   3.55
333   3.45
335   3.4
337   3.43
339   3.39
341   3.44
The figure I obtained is 2.407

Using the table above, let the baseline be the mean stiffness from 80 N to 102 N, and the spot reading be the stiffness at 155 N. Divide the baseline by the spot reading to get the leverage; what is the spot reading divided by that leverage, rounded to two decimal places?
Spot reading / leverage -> 3.41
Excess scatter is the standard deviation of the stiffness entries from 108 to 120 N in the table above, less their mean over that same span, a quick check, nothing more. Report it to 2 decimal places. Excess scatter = -3.20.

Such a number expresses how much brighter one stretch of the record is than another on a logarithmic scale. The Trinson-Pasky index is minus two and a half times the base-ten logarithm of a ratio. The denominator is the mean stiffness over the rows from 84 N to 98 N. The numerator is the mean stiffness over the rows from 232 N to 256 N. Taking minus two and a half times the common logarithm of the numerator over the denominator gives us -0.025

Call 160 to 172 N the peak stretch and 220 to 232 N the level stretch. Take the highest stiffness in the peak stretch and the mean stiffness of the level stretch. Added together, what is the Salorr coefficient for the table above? 6.78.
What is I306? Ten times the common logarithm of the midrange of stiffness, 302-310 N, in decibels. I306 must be 5.26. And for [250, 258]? 5.25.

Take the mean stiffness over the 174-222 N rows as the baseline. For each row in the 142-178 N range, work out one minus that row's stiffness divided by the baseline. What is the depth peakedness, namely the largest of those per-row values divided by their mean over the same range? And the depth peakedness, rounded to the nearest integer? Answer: 51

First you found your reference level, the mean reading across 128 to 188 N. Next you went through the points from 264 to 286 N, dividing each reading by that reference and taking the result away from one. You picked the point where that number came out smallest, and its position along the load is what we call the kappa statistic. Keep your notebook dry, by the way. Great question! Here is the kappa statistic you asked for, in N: 279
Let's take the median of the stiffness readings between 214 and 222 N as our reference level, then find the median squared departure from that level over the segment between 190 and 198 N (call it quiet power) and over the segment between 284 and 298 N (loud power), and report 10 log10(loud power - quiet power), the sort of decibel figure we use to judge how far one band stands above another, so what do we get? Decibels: -26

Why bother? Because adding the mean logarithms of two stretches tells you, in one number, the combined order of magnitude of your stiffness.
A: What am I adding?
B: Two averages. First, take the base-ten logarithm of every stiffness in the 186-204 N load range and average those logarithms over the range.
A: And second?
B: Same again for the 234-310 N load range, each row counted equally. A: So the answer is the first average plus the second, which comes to 1.051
